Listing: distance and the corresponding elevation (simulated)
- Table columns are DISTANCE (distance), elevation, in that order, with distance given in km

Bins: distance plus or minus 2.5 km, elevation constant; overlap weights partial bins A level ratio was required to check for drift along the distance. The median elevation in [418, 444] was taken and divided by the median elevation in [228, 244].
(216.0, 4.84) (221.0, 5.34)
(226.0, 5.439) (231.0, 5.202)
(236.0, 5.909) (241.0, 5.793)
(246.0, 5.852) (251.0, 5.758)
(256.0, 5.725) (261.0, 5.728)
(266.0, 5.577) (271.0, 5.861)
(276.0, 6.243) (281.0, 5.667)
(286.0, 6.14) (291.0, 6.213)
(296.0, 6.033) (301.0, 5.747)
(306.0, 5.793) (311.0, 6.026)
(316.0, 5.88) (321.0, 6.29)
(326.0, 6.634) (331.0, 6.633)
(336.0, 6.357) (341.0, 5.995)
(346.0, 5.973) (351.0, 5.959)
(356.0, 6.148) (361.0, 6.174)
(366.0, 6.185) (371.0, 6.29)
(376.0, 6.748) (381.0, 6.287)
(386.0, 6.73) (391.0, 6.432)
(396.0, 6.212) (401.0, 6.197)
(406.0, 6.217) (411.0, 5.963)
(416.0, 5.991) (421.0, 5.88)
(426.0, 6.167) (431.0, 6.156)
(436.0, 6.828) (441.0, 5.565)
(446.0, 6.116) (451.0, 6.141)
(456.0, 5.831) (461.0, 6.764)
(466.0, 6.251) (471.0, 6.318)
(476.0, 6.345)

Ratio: 1.06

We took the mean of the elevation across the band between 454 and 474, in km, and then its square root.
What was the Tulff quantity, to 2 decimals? 2.51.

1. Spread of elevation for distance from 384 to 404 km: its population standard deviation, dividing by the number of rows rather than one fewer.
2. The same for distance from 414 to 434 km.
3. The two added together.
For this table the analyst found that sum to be 0.34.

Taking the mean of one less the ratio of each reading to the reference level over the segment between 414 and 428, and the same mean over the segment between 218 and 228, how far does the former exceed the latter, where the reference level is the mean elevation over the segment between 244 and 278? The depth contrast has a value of -0.11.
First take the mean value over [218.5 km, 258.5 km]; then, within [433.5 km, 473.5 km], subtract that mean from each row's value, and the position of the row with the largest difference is 436.0 km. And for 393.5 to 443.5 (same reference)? 436.0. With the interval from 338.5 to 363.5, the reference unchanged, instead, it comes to 361.0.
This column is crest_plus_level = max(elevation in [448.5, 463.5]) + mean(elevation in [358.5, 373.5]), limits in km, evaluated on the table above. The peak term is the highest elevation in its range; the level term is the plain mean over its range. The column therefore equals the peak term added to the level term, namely 13.0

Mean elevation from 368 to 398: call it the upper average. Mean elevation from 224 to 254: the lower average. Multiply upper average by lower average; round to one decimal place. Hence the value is 36.5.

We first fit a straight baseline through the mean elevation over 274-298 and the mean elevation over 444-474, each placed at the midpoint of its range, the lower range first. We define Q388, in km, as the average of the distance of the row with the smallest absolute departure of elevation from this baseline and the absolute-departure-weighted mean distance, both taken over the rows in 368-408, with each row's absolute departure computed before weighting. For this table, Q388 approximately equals 391.8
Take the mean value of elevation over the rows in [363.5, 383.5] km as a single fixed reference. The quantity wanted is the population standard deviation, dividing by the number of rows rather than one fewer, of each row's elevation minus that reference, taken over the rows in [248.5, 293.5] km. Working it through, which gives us 0.238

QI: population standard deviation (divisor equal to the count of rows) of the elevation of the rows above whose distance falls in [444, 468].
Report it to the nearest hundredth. 0.31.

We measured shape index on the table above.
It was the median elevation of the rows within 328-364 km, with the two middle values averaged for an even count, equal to 6.15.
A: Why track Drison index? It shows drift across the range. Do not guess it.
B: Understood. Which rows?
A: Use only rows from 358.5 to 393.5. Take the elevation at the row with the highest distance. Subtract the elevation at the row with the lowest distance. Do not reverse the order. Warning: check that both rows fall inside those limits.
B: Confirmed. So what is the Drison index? 0.26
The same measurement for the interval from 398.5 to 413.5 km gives -0.23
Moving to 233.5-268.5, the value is -0.33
